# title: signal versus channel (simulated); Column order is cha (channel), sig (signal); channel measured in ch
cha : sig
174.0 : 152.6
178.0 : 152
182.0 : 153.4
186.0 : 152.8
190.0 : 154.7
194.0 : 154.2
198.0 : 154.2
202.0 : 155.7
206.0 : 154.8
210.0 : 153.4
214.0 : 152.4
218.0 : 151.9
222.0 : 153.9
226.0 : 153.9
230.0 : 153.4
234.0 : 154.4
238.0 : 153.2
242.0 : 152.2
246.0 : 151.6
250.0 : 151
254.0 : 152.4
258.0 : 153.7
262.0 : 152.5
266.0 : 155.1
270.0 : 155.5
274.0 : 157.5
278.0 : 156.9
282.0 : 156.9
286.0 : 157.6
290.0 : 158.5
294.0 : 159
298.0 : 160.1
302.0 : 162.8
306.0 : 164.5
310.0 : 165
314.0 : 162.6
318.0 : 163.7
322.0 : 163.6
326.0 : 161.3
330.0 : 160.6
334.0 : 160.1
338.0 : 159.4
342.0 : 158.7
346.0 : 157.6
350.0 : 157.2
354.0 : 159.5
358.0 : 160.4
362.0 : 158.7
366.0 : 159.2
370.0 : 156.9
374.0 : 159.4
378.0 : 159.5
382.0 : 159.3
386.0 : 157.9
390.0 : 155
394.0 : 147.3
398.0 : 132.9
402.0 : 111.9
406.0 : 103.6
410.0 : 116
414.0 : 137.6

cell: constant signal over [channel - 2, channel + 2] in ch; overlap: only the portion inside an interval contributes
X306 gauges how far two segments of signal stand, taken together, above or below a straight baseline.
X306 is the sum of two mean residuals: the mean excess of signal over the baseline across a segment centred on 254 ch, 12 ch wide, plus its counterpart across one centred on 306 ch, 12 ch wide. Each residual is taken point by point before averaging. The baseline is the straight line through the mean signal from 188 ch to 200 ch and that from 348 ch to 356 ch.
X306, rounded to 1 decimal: 3.4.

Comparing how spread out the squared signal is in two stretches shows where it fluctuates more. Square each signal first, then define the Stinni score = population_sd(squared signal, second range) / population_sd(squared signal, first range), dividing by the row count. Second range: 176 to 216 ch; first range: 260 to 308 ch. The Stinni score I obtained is 0.34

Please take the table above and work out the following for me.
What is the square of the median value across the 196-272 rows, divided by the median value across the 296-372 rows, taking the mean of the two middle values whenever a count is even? 147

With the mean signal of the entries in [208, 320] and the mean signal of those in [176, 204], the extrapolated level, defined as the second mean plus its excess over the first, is 151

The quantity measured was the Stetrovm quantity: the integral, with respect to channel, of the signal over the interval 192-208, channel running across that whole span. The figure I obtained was 2476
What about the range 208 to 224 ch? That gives 2446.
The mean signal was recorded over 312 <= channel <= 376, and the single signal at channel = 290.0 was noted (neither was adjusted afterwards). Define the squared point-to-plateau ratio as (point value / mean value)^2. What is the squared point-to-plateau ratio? 0.98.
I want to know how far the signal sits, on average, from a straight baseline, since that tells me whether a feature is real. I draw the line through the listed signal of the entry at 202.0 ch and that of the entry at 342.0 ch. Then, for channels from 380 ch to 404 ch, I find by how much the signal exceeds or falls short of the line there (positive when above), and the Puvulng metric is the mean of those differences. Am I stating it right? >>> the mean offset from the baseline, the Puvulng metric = -16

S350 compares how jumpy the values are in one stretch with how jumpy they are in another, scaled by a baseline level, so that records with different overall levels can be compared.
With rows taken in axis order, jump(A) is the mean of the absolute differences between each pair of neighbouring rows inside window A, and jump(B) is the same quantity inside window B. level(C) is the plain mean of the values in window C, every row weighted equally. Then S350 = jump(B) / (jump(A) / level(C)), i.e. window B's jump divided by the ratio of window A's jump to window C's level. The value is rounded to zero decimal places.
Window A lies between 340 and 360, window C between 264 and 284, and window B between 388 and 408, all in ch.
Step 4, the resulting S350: 1710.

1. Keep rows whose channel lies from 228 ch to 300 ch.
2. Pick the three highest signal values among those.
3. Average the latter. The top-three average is 159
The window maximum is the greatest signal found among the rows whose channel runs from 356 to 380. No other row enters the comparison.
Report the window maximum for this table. 160.4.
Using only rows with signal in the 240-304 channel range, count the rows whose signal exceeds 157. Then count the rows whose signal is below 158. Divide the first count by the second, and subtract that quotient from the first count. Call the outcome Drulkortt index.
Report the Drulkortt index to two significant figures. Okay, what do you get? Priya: 5.5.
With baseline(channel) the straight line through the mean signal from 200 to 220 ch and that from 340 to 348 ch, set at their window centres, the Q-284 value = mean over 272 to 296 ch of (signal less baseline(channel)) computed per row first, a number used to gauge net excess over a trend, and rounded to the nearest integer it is 2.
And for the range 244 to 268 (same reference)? -2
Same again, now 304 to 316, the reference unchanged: 7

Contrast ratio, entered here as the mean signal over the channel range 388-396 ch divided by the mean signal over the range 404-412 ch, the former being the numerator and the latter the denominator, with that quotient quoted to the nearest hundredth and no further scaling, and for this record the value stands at 1.38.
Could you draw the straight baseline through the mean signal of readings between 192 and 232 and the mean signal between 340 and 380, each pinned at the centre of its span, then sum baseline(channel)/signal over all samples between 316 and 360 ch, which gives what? 10.8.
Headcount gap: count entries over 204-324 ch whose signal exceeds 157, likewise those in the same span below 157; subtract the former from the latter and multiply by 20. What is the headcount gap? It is 160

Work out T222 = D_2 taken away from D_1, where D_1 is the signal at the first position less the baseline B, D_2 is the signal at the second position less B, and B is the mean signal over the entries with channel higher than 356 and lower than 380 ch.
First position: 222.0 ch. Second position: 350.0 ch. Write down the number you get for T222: -3.3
